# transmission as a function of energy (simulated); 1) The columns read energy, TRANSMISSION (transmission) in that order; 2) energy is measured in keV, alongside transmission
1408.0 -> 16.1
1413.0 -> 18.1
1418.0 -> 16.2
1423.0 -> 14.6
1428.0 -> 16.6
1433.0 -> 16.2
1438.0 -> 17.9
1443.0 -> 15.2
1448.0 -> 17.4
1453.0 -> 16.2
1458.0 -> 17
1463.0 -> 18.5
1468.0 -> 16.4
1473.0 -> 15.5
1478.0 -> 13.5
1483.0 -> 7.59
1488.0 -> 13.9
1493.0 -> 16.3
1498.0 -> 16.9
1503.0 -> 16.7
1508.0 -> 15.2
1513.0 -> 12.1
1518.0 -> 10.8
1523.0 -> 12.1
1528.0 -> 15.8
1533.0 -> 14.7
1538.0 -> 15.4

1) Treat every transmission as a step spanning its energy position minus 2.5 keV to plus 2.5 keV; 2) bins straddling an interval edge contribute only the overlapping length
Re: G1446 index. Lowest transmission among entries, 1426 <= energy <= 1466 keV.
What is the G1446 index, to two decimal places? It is 15.20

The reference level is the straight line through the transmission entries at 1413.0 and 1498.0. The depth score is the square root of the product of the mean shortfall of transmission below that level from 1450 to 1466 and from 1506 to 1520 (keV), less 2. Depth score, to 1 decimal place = -1.0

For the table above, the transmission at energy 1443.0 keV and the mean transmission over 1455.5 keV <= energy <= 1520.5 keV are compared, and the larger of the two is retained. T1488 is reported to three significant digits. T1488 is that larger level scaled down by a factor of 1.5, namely 10.1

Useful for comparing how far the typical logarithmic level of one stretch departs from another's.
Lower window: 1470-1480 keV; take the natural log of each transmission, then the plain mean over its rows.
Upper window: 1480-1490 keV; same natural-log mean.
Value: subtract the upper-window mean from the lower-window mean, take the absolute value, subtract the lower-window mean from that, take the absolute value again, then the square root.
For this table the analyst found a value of 1.53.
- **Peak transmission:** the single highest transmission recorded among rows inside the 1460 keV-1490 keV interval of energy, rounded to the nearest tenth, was 18.5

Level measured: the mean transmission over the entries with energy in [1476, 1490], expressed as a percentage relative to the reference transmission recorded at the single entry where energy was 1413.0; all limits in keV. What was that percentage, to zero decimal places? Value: 64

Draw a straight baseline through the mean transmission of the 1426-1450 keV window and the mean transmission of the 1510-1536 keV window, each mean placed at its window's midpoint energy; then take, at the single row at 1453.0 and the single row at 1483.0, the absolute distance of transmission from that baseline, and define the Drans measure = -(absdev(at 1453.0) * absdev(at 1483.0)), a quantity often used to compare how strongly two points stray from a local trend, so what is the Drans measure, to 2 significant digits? -1.2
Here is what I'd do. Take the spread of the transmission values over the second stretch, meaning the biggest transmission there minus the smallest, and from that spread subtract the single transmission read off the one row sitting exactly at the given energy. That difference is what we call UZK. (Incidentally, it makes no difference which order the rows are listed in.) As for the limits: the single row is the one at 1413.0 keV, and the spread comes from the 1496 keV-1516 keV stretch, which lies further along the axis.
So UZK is -13.3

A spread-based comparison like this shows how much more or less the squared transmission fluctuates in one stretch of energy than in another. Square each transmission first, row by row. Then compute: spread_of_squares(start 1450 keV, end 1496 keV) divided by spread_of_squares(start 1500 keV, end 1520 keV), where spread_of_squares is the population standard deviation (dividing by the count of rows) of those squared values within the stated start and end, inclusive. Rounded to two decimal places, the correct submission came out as 1.19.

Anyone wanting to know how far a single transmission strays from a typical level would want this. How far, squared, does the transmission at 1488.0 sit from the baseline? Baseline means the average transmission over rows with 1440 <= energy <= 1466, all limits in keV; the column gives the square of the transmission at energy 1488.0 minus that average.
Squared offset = 8.8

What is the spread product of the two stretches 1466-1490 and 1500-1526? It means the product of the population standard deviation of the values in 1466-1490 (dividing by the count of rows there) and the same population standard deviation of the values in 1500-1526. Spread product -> 6.8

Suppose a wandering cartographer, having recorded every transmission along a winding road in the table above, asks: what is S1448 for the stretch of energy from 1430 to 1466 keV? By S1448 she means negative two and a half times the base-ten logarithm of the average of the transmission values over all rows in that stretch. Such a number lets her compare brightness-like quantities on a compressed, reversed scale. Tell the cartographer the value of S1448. -3.07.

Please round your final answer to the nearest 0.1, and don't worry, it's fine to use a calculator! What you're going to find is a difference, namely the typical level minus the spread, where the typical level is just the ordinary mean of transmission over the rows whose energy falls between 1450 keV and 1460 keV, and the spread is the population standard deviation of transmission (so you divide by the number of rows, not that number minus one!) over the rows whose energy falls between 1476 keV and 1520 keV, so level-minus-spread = 13.7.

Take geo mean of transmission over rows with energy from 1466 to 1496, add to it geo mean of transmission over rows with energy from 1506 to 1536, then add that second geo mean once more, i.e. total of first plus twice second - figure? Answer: 40.1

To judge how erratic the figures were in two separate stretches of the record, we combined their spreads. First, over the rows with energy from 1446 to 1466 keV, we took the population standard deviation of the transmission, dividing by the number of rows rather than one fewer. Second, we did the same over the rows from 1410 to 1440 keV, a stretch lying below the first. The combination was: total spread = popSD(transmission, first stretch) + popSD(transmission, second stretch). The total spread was 2.0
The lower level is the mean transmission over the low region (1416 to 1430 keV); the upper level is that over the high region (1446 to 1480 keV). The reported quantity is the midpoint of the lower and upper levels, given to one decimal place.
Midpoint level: 16.1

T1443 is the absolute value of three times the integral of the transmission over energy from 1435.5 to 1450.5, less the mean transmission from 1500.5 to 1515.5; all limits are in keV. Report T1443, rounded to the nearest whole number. 743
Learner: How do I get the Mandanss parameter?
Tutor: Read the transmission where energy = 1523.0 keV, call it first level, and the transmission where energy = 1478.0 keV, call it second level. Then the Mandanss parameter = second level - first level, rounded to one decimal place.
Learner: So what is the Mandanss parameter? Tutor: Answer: 1.4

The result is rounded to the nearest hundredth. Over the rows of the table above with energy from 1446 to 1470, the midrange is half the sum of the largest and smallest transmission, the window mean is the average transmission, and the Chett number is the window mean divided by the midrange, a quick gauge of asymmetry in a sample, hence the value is 0.99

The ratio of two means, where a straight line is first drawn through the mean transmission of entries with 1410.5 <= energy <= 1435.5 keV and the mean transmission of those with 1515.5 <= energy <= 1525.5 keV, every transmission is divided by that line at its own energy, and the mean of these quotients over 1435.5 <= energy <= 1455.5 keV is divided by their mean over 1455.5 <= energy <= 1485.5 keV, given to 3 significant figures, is 1.04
